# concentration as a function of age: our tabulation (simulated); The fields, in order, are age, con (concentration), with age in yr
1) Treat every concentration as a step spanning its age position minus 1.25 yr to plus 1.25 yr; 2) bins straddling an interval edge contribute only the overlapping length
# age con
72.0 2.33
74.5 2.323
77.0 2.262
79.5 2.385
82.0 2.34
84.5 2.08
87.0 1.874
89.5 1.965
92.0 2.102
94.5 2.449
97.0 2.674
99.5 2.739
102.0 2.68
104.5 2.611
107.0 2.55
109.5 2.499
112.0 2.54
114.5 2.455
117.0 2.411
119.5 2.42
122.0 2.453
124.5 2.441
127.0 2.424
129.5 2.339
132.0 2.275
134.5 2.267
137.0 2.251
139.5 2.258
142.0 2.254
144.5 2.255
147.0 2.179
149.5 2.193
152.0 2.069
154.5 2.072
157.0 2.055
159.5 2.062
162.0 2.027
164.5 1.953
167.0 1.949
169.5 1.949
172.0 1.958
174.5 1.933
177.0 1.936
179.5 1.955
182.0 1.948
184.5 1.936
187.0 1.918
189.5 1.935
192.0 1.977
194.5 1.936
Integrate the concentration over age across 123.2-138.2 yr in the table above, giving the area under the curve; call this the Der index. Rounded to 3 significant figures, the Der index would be 35.0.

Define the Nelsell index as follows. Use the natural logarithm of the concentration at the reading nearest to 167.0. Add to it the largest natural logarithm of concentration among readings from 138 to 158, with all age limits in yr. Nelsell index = 1.48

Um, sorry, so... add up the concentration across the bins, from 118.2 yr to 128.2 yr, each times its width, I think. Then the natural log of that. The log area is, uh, 3.19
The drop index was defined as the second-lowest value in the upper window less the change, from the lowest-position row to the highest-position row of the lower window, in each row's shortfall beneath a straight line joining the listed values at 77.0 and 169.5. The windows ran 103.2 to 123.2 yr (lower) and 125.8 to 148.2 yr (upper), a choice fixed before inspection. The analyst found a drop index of 2.15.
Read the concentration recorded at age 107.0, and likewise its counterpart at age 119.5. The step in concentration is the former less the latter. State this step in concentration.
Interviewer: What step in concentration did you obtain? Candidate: 0.13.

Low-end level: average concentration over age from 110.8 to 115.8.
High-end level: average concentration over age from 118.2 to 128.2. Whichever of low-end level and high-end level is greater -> 2.50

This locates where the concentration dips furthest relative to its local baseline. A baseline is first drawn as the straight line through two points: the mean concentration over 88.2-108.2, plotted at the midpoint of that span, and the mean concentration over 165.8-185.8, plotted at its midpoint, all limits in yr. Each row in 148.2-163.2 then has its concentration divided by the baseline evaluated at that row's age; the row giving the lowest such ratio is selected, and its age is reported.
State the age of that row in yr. 152.0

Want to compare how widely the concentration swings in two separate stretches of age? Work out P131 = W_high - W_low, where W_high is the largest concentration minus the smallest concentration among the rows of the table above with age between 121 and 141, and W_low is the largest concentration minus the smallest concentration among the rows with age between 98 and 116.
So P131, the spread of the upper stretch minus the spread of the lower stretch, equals -0.08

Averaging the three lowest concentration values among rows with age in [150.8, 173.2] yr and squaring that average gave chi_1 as 3.8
